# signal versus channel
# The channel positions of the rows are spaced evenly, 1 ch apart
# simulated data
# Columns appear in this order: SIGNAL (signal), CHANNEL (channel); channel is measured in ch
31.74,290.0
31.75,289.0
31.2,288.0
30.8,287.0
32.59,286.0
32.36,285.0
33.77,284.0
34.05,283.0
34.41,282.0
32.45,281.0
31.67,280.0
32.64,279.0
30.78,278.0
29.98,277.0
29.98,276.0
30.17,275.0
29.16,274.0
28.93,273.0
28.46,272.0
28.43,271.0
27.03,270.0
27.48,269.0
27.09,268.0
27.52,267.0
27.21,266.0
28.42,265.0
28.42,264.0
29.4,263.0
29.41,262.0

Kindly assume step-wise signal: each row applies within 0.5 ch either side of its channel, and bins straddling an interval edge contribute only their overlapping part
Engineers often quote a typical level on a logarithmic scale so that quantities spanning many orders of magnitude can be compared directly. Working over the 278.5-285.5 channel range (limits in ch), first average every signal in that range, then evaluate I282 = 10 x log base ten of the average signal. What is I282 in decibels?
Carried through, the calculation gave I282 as 15.2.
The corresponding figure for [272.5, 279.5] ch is 14.8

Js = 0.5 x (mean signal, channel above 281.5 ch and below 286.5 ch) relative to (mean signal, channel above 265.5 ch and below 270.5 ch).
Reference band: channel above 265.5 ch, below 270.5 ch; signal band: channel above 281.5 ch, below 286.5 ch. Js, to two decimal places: 0.61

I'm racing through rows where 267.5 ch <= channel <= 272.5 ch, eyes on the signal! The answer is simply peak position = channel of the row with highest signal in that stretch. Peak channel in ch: 272.0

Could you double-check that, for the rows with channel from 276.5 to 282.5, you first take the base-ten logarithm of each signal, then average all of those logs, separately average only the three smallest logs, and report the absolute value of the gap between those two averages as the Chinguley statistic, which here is 0.0160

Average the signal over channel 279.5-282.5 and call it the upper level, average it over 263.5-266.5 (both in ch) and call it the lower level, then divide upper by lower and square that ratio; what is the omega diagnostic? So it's 1.4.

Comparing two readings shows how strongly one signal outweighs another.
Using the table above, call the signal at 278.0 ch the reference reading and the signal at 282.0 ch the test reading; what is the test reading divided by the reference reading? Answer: 1.12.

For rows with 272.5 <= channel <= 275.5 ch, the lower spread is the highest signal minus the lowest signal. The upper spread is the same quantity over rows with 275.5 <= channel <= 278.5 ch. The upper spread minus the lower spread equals -0.4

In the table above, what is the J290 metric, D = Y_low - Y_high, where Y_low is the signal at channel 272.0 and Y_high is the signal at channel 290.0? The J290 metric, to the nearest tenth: -3.3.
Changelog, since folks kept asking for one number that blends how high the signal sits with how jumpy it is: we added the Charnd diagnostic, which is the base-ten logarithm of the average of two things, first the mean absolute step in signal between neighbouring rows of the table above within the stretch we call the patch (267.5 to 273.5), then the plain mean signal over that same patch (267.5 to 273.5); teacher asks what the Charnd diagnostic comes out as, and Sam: 1.15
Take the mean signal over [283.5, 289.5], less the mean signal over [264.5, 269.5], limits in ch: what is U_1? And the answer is 5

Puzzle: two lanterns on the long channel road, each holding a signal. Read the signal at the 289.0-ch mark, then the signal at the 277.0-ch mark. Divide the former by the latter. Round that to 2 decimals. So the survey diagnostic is 1.06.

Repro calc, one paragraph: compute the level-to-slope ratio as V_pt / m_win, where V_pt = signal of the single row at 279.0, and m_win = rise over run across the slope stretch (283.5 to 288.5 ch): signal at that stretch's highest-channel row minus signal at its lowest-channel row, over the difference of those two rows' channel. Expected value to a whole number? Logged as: -51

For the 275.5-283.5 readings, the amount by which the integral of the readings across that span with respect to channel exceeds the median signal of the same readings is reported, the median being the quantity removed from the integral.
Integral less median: 224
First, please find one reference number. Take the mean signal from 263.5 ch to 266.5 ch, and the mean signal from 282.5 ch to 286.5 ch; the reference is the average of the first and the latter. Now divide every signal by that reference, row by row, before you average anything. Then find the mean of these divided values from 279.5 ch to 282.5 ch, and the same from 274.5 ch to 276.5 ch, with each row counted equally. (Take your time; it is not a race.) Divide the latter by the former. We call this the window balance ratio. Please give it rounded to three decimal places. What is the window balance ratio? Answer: 0.916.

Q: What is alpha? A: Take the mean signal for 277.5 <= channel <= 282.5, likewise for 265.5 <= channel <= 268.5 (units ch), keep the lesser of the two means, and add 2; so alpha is 29.3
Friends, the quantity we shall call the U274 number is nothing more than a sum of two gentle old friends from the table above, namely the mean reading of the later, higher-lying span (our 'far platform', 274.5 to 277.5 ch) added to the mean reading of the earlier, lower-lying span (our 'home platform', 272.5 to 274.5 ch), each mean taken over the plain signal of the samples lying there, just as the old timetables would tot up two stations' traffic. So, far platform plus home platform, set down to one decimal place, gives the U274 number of 59.1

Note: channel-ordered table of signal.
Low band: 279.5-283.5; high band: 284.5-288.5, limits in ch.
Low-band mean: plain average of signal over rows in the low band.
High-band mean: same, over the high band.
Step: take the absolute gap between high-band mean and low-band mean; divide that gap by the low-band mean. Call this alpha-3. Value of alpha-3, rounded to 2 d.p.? 0.04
